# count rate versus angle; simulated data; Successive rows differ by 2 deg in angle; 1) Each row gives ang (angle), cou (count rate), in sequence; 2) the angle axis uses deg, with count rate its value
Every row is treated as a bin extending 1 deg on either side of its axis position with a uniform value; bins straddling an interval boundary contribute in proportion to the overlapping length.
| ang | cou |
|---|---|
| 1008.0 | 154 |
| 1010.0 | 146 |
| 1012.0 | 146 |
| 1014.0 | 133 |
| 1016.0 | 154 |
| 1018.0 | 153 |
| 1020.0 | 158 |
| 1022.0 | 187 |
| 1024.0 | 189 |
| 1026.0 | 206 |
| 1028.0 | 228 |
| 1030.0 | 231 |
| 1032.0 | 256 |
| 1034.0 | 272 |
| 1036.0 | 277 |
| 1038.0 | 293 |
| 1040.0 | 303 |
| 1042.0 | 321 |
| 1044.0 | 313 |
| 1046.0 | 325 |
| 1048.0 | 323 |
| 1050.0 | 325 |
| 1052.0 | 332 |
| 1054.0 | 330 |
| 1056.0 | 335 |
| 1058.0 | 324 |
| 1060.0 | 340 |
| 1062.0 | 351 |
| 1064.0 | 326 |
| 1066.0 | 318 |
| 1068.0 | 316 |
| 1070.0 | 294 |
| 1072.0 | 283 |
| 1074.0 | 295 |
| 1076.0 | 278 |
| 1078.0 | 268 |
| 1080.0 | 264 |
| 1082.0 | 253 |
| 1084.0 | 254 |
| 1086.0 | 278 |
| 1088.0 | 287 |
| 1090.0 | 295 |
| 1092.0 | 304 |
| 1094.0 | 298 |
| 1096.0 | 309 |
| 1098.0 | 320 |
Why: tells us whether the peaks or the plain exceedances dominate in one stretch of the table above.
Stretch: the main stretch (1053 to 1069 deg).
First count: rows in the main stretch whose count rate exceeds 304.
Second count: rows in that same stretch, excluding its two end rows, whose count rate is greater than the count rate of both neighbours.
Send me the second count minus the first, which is -6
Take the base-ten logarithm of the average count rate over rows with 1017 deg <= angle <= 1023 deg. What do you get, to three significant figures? 2.22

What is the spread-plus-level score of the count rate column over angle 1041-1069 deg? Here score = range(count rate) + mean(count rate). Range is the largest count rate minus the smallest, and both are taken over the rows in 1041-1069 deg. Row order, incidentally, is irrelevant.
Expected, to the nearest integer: 365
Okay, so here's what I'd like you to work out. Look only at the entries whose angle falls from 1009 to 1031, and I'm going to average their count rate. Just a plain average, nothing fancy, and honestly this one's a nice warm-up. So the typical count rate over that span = 176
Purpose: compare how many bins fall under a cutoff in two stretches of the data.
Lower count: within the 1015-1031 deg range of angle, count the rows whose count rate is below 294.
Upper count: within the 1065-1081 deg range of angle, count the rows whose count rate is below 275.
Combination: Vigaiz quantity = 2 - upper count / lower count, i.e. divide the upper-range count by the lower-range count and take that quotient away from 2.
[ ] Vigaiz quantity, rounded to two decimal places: 1.75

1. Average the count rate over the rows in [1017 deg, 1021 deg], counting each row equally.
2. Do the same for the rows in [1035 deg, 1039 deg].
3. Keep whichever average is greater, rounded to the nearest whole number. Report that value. 285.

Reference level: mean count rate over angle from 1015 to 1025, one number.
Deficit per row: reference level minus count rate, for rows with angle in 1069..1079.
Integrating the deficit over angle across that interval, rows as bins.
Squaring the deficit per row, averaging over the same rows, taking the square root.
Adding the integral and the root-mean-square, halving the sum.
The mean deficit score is -519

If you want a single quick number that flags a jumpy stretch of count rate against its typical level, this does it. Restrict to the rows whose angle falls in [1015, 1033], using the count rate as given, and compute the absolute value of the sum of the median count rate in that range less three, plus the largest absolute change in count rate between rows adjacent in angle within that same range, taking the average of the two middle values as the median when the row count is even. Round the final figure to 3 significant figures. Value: 215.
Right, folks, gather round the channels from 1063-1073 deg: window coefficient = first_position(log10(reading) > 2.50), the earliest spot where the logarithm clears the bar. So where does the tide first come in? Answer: 1064.0 deg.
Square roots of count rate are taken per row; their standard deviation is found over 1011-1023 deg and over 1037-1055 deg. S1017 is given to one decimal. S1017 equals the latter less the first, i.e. -0.3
